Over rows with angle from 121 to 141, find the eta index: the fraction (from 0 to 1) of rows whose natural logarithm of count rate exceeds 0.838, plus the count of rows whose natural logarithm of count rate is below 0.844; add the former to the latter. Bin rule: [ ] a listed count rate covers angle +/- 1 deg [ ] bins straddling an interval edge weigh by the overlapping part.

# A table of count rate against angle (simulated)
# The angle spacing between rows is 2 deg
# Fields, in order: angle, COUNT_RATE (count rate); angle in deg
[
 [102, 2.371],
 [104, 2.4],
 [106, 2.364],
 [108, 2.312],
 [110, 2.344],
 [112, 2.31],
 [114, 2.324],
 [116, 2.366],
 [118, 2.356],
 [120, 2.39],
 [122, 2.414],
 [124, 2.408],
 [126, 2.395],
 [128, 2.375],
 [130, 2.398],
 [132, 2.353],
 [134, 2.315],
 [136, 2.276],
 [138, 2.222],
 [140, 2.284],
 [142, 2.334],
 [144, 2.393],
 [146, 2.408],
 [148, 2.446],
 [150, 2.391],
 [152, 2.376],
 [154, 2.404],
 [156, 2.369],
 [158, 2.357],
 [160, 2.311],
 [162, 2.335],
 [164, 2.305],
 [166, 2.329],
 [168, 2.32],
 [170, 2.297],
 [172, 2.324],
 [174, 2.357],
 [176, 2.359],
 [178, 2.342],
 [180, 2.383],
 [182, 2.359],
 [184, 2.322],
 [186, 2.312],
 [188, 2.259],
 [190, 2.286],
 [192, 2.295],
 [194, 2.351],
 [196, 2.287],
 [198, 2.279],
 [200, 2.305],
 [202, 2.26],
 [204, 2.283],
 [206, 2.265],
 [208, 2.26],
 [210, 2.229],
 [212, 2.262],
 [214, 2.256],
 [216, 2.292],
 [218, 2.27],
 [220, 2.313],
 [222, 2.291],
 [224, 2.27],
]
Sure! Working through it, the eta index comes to 5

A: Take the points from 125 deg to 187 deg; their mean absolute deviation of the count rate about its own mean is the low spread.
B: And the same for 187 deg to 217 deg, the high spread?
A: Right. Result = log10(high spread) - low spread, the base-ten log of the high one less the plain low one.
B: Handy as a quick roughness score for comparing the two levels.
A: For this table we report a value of -1.72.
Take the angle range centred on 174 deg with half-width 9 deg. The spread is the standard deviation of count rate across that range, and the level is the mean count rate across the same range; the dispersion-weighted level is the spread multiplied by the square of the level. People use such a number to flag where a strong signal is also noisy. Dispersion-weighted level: 0.14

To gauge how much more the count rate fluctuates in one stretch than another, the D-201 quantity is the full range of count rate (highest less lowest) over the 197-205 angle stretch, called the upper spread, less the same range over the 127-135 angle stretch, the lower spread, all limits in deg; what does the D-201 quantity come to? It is -0.038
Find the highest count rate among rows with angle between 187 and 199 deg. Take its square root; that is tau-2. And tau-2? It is 1.53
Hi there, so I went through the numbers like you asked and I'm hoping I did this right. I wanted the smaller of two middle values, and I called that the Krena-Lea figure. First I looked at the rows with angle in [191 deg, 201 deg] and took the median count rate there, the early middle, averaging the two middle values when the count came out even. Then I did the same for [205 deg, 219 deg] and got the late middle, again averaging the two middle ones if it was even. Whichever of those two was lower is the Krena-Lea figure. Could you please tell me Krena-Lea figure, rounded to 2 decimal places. 2.26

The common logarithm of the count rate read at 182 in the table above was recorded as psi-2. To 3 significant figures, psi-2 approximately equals 0.373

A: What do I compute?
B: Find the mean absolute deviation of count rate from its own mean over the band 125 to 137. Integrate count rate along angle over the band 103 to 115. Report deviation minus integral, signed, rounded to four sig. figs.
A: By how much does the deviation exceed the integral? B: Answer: -28.07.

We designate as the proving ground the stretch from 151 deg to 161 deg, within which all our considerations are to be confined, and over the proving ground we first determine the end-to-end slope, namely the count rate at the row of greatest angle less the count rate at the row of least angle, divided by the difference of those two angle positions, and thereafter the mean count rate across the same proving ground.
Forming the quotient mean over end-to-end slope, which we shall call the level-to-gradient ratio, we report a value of -291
